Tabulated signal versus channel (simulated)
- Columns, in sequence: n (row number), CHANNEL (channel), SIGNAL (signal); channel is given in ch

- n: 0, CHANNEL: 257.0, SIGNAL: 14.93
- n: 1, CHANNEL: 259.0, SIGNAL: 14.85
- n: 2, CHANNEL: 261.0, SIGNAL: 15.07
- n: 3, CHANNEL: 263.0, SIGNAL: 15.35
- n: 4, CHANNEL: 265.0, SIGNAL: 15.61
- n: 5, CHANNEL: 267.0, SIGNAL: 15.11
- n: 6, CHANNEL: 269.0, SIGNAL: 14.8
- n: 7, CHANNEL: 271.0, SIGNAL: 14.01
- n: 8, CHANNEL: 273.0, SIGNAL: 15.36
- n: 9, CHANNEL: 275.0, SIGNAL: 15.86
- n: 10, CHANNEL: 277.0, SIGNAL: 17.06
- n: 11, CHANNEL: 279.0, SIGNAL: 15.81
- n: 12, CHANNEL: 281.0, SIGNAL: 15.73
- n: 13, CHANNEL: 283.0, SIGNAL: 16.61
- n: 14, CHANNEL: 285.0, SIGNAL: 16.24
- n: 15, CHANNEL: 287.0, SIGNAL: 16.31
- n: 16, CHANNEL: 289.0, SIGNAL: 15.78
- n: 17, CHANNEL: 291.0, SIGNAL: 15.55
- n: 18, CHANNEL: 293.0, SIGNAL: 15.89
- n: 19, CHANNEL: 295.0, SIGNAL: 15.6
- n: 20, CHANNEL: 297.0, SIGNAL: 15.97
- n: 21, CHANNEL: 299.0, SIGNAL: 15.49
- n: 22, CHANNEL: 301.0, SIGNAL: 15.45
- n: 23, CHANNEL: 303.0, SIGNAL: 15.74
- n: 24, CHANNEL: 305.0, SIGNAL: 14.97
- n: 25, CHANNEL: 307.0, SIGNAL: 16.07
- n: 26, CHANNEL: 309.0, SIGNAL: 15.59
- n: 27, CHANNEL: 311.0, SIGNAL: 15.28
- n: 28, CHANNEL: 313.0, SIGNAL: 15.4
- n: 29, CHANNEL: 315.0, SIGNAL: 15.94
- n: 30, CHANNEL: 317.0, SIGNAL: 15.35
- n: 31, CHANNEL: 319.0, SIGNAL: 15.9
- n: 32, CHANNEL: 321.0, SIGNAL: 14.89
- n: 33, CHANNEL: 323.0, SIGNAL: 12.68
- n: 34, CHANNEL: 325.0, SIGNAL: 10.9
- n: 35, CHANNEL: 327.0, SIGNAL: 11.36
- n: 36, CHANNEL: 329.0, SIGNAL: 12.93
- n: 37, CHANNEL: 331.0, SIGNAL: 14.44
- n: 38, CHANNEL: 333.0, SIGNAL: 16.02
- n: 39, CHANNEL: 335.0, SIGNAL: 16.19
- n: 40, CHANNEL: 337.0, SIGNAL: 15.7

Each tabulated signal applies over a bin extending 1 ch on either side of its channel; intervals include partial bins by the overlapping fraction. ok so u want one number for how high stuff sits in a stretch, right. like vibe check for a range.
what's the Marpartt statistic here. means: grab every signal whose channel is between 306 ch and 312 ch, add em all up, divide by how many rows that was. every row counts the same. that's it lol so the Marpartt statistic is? 15.6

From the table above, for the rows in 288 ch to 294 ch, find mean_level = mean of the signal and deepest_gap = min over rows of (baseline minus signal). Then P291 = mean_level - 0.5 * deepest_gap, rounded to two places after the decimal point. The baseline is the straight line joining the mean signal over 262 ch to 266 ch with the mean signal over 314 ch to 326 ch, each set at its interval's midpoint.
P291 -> 16.26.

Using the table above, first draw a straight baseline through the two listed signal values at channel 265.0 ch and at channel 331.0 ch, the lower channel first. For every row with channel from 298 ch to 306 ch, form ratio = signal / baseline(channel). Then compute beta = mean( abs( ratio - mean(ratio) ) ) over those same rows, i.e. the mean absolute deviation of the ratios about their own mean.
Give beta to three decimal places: 0.013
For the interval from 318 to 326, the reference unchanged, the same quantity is 0.121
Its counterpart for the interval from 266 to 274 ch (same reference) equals 0.027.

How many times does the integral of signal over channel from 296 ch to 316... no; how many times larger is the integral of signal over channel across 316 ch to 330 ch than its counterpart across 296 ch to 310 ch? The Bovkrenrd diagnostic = 0.86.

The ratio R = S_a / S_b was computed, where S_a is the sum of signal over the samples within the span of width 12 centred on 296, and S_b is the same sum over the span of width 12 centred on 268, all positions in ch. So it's 1.04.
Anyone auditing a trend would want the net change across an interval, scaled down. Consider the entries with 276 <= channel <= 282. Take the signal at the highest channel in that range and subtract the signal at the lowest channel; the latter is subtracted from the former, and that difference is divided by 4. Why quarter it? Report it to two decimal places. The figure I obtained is -0.33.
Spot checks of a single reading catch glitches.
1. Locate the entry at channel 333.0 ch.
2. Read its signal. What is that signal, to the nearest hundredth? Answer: 16.02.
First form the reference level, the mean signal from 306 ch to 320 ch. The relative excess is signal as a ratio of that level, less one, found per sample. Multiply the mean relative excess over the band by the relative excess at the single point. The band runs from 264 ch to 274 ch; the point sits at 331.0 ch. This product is 0.0033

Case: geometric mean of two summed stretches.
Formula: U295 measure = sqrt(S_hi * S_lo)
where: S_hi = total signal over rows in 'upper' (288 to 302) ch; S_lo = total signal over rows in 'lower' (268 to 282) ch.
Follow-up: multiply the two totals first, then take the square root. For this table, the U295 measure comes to 109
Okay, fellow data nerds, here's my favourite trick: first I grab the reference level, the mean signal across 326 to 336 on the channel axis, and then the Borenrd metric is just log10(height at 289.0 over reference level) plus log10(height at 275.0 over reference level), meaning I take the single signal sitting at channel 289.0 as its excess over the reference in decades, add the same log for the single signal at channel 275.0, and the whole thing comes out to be 0.095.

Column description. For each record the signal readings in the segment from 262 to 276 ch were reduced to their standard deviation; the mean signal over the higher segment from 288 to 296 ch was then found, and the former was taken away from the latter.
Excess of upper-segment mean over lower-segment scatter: 15.1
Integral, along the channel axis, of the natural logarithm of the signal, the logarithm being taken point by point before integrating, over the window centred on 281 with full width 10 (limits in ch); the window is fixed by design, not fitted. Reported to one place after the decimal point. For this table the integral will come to 27.9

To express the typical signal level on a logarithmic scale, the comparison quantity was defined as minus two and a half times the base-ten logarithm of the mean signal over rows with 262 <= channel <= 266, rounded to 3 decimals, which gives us -2.974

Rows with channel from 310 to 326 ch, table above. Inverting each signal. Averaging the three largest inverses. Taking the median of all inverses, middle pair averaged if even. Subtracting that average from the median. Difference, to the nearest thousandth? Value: -0.014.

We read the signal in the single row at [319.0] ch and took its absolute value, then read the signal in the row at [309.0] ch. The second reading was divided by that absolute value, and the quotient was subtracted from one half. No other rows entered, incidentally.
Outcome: -0.481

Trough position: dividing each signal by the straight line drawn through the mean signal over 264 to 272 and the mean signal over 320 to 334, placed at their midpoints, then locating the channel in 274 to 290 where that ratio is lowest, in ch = 275.0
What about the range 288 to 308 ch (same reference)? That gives 305.0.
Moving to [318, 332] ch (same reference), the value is 325.0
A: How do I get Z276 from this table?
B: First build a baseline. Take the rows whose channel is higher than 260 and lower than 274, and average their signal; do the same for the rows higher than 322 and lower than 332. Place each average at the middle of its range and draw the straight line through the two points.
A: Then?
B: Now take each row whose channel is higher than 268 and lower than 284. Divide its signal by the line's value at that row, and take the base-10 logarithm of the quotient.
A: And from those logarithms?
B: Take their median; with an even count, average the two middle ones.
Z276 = 0.035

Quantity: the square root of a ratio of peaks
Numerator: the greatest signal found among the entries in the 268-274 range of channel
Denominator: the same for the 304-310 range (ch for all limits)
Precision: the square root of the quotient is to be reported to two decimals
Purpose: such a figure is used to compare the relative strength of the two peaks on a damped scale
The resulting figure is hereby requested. 0.98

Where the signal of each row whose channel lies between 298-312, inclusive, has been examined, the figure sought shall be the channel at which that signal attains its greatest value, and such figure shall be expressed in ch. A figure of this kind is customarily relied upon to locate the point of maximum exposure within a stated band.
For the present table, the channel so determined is 307.0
